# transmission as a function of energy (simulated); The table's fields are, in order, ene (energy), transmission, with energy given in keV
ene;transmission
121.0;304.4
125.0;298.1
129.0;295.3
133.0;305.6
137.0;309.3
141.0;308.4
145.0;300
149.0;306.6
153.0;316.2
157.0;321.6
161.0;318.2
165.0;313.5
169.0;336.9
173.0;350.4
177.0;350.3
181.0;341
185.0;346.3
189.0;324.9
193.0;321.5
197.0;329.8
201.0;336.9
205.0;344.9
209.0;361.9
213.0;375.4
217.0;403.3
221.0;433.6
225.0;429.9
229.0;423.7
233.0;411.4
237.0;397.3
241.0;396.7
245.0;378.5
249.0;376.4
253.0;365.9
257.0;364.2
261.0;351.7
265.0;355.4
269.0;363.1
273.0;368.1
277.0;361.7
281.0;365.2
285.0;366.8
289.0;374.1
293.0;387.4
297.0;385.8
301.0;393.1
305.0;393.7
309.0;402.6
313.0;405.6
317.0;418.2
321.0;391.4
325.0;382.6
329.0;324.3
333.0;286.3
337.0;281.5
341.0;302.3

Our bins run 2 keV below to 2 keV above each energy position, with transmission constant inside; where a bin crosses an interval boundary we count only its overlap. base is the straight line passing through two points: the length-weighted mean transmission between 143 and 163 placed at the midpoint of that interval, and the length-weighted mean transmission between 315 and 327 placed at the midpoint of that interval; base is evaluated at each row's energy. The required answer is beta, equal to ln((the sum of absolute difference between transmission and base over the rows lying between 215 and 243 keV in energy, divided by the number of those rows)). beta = 4.14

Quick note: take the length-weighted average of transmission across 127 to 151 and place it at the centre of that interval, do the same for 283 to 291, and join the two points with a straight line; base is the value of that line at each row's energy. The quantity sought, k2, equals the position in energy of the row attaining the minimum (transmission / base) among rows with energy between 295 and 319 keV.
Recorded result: 297.0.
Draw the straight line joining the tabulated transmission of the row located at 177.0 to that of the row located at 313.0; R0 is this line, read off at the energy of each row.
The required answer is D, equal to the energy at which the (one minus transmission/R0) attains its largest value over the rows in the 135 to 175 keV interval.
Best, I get 145.0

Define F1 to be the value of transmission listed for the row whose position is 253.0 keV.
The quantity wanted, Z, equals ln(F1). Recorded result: 5.90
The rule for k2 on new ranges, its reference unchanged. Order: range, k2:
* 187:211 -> 193.0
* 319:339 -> 337.0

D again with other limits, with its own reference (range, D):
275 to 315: 277.0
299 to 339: 337.0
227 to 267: 261.0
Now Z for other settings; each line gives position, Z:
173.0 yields 5.86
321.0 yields 5.97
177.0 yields 5.86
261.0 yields 5.86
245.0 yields 5.94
